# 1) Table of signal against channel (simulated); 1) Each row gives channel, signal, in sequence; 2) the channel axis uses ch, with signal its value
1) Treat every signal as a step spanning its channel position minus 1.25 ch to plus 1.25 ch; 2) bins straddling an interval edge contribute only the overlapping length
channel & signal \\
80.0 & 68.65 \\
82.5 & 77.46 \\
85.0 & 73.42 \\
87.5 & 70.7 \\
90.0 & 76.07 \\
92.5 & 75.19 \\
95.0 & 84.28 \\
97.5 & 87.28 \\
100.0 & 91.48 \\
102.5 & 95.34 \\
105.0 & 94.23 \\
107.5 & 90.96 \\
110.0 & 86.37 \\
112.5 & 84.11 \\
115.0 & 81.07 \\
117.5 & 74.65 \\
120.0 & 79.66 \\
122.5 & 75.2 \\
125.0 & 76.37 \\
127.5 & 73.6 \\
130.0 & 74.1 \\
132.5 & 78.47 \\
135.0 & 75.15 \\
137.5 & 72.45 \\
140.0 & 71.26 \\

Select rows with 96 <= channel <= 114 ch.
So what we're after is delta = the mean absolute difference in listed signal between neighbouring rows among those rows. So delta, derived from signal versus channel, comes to 3.2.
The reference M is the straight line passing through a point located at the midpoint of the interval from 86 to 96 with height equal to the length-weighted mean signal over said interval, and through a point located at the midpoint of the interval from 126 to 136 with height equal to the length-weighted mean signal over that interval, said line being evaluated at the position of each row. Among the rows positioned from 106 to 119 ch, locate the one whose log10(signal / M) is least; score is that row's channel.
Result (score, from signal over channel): 117.5 ch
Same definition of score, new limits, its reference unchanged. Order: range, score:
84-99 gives 87.5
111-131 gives 127.5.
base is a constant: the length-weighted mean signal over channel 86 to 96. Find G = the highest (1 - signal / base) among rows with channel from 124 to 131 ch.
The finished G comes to 0.04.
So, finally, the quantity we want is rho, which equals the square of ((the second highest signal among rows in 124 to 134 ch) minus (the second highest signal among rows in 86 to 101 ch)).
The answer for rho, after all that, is 119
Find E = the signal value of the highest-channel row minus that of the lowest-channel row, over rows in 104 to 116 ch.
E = -13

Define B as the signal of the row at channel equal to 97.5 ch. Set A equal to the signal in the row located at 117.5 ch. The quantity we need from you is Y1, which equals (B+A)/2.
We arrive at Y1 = 81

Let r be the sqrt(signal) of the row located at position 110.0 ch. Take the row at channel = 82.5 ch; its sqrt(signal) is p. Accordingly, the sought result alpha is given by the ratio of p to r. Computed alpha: 0.95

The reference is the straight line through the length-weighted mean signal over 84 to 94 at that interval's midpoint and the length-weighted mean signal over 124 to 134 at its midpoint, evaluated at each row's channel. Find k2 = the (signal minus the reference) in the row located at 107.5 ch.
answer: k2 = 16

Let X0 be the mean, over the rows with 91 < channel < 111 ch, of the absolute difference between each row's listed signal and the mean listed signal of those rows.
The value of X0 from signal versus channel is 4.9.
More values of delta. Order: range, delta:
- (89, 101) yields 4.3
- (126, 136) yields 2.7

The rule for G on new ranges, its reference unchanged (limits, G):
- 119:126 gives 0.01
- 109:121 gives 0.02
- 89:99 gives 0.01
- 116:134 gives 0.04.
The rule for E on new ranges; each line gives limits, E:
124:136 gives -1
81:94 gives -2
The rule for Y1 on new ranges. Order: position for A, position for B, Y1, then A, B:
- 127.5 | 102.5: 84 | 73.6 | 95.34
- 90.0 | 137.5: 74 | 76.07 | 72.45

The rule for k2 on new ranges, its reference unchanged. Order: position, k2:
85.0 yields -1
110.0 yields 11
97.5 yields 13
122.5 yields 0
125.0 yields 1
